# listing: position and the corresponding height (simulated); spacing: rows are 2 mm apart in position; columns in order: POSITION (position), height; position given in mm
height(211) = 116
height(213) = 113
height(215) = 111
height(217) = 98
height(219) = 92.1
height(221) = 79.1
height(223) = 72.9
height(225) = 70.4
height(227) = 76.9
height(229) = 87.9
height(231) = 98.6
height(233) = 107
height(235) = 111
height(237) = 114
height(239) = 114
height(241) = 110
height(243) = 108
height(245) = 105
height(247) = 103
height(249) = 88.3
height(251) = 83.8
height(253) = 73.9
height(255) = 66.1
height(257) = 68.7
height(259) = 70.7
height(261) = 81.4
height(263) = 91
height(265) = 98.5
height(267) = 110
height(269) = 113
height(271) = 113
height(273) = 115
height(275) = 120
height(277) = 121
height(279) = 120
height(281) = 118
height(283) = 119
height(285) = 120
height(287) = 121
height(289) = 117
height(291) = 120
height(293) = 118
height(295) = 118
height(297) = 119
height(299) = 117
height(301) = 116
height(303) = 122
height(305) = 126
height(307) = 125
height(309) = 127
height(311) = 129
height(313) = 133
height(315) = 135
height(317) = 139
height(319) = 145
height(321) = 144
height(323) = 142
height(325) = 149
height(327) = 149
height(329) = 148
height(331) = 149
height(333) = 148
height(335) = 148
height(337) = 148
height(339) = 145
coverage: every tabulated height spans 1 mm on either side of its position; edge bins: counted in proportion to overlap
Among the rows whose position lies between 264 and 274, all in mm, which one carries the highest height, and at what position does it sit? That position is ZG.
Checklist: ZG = 273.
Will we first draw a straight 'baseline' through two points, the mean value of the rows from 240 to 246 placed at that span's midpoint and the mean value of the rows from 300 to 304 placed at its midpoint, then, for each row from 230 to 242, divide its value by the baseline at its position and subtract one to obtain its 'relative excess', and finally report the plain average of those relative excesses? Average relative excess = 0.026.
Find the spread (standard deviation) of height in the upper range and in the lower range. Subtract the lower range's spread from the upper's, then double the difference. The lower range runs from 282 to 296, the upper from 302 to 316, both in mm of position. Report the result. 6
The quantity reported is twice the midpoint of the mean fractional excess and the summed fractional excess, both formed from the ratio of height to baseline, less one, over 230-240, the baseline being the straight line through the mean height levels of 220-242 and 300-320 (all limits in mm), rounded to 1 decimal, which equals 0.8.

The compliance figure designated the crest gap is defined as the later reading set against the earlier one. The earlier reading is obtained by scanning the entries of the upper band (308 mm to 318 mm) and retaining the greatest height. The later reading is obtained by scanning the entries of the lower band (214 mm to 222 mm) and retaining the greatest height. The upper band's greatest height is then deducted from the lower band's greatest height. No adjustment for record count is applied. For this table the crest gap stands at -28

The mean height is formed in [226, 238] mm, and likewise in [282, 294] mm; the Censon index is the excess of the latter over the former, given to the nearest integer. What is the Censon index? 20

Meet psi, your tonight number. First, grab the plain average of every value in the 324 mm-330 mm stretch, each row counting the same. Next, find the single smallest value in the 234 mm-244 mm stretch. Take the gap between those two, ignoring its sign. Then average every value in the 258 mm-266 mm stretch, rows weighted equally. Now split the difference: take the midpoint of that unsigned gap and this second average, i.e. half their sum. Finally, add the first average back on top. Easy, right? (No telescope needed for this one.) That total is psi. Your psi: 212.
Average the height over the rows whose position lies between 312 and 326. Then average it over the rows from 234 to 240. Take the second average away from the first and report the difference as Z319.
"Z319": 28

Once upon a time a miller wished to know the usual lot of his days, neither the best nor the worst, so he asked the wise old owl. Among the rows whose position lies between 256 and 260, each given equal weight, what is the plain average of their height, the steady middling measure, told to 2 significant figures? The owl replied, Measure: 70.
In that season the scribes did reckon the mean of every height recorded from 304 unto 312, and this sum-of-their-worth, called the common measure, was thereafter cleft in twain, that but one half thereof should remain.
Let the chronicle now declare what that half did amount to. 63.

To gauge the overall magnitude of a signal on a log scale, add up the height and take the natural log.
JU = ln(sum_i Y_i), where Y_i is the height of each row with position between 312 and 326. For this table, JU 6.9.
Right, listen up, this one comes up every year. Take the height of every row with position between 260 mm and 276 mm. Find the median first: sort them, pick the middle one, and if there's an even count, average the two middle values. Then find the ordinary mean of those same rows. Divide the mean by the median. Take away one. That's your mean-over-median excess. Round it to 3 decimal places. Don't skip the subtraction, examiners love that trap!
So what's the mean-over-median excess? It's -0.056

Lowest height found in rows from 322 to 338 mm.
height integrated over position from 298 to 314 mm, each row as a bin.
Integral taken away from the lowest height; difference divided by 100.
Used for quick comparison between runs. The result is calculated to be -18.5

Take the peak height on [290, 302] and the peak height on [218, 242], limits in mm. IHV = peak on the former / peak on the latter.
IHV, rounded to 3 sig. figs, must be 1.05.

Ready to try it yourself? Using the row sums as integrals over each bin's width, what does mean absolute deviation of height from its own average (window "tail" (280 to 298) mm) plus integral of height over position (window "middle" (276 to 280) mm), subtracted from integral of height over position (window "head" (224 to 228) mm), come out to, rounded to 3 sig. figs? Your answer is -188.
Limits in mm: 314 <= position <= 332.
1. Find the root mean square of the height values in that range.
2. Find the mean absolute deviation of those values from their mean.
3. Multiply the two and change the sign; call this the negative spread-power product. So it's -571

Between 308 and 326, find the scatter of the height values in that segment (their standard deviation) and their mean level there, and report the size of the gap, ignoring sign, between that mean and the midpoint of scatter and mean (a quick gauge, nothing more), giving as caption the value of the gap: 65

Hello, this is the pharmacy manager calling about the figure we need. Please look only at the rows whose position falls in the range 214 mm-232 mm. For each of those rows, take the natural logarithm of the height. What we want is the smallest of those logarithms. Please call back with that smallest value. 4.25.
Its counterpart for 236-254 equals 4.30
